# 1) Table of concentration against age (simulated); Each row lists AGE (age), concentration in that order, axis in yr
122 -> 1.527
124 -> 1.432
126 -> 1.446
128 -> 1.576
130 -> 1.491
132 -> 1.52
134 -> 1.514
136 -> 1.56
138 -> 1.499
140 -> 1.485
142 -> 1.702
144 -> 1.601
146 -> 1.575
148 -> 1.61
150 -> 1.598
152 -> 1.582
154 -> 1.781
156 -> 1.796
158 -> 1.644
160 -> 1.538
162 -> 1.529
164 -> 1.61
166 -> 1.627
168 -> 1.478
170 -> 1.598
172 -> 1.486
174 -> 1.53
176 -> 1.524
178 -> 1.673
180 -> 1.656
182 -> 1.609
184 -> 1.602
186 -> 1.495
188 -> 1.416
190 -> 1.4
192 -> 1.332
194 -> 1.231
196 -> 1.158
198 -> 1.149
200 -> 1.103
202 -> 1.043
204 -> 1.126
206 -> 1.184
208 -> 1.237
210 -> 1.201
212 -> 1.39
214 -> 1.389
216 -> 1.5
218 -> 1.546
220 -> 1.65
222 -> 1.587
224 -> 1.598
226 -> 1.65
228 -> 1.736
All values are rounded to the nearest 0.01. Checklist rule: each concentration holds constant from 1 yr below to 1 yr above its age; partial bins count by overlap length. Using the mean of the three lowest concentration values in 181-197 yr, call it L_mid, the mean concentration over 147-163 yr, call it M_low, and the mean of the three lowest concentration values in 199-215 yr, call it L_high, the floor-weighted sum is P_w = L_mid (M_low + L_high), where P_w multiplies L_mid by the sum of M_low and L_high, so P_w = 3.38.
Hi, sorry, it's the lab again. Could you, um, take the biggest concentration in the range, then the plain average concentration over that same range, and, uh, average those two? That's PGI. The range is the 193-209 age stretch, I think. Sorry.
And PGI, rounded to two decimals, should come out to 1.20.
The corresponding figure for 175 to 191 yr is 1.61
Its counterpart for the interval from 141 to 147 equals 1.66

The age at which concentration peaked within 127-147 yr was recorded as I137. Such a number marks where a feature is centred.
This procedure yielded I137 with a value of 142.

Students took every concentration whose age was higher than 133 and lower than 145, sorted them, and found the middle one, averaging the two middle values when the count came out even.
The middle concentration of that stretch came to 1.54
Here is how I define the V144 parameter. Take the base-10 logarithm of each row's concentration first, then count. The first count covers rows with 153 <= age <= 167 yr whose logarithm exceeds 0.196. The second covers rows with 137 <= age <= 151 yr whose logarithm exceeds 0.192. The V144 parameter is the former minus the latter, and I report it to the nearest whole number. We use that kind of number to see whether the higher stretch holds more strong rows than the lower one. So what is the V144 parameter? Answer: 0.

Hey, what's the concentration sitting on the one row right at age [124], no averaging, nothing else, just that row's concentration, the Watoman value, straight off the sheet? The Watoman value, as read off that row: 1.432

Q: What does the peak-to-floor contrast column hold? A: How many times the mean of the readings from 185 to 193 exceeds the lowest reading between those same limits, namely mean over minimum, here 1.06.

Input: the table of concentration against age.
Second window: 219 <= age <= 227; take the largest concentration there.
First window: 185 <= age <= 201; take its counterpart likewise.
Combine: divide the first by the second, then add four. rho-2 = 4.91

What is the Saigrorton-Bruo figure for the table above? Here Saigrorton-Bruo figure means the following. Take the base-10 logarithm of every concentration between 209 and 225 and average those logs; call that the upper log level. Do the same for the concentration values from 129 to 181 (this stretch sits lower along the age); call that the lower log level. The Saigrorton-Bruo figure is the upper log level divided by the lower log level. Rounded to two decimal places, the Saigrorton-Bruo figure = 0.85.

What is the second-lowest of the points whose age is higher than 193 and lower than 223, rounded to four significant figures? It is 1.103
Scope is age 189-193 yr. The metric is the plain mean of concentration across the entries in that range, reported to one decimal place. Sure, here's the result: 1.4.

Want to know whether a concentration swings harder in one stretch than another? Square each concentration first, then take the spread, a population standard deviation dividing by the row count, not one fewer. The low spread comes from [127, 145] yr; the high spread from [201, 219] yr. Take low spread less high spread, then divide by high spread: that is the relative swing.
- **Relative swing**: -0.51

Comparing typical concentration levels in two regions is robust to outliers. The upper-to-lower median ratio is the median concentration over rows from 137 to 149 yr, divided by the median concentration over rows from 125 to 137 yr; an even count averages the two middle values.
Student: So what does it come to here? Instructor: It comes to 1.05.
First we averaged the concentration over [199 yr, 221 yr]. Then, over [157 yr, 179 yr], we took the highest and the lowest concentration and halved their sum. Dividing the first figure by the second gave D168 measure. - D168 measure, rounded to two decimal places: 0.83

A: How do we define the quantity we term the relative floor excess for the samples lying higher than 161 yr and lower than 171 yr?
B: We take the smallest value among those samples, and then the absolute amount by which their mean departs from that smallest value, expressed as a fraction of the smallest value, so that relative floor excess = 0.061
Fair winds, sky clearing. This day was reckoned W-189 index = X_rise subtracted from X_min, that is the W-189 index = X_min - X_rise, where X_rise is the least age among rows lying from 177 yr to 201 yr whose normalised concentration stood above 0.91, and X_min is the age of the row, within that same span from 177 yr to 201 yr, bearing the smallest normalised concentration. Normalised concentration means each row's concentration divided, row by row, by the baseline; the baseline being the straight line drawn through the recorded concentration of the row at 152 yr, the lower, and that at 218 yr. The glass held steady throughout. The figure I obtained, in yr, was 22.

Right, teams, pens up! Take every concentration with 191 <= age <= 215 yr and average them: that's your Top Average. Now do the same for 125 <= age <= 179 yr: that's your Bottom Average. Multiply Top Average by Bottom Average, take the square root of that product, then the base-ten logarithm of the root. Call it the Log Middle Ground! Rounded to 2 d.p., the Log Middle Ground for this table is 0.14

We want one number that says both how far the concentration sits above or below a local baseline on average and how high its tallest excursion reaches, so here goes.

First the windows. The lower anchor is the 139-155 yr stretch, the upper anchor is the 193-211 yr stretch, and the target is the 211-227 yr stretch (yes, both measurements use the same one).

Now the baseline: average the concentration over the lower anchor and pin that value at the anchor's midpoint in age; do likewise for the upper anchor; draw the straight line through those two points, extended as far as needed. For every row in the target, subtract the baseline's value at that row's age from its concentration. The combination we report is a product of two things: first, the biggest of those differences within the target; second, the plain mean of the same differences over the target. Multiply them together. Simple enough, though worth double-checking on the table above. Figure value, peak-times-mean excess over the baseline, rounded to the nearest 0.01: 0.36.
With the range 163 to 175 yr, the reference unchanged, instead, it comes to 0.02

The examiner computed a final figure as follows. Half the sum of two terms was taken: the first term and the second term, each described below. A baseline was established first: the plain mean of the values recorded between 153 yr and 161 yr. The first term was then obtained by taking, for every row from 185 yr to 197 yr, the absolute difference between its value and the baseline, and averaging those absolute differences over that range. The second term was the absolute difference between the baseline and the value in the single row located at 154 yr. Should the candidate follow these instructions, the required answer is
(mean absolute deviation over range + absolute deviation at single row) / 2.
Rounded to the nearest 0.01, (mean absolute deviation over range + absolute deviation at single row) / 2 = 0.22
